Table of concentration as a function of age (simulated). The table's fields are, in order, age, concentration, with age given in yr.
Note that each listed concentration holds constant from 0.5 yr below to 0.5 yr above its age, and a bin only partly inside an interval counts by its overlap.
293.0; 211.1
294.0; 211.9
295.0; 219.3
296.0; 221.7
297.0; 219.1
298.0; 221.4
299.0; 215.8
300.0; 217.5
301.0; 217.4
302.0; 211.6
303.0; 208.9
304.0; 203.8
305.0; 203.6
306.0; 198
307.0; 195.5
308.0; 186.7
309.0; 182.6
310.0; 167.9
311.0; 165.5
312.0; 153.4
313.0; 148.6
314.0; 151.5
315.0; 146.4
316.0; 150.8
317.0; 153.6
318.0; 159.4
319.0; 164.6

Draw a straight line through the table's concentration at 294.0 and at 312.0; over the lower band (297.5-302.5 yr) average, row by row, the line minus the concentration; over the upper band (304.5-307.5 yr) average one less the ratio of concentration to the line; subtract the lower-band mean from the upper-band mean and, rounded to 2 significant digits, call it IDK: 24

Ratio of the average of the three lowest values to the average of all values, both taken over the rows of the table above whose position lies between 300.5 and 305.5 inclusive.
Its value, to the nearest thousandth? 0.983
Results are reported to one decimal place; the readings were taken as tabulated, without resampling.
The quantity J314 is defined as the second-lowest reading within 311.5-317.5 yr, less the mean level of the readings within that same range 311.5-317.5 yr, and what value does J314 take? -2.1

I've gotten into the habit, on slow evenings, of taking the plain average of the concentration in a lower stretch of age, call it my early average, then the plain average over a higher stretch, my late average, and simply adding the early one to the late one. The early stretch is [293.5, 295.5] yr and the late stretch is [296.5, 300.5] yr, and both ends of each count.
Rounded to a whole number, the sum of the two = 434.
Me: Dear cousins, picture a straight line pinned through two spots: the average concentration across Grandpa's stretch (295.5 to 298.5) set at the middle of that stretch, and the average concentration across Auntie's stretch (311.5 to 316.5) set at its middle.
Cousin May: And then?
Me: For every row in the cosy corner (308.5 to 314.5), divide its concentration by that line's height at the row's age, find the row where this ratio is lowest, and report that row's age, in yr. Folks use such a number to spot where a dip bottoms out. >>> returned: 313.0 yr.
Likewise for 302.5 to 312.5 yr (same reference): 312.0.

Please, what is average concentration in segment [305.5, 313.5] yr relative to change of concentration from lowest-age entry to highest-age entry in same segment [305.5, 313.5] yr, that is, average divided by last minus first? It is -4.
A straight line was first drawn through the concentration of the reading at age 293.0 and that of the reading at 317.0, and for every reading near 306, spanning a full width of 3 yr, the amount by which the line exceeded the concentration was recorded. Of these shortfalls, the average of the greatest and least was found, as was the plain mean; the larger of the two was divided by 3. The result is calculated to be -6.4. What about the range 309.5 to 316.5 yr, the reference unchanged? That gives 2.8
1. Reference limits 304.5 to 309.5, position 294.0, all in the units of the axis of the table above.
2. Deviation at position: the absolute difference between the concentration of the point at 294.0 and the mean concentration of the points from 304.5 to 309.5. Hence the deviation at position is 19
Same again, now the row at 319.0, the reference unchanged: 29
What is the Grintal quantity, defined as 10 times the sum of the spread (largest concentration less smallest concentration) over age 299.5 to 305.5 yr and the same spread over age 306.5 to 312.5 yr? 560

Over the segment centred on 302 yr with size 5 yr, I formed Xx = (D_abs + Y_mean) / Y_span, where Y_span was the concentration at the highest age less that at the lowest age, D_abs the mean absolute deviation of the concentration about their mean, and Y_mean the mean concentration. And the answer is -16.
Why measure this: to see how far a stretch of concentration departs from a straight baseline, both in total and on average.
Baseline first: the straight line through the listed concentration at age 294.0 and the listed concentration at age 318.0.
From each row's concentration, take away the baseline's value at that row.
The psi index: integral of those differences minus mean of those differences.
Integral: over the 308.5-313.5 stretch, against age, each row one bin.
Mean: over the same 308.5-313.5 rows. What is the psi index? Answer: -44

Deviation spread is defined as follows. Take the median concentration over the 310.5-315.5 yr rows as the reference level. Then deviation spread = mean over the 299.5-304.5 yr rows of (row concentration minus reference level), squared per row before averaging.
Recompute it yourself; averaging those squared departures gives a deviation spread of 3668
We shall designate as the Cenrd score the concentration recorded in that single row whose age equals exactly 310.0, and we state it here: 167.9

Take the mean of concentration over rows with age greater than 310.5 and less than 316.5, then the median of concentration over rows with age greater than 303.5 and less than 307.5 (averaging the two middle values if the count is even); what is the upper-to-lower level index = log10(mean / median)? -0.12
